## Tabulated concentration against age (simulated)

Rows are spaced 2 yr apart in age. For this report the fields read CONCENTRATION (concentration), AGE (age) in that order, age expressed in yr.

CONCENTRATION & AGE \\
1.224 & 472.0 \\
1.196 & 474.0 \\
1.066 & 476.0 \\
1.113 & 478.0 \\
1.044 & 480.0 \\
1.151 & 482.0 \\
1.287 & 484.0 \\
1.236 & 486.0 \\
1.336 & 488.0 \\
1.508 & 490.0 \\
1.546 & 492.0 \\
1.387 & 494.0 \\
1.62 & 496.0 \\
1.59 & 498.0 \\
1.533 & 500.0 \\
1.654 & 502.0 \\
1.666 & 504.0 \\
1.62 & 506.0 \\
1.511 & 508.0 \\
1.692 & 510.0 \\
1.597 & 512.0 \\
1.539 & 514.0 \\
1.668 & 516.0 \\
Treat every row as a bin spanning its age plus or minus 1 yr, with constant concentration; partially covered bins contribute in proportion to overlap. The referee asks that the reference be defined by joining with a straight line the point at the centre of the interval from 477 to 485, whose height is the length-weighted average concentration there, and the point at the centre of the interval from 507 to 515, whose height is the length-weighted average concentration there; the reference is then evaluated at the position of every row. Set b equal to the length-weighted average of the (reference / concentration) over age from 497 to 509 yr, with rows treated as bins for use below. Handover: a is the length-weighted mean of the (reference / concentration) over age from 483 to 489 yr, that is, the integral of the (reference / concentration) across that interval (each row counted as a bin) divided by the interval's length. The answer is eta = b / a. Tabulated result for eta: 0.97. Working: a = 0.95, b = 0.92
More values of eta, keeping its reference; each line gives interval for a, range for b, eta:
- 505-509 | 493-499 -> 0.92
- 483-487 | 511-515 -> 1.08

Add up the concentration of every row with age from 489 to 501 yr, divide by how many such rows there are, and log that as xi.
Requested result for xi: 1.53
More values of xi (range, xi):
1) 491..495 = 1.47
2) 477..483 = 1.10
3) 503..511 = 1.62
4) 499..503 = 1.59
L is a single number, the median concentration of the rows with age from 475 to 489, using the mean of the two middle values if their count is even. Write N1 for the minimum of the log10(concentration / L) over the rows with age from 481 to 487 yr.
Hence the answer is 0.00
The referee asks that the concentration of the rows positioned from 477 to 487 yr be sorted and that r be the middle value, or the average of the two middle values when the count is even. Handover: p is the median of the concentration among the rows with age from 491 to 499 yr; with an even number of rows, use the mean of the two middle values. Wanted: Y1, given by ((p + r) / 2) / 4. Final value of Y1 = 0.340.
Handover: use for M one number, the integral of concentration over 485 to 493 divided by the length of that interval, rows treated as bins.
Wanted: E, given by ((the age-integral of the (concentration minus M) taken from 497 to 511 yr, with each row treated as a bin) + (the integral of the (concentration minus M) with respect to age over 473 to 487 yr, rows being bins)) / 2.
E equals -0.3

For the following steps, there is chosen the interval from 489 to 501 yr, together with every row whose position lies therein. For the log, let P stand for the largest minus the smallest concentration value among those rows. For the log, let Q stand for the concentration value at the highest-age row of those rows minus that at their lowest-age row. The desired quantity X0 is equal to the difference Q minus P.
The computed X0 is -0.21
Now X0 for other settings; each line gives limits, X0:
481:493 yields 0.00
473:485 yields -0.15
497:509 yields -0.23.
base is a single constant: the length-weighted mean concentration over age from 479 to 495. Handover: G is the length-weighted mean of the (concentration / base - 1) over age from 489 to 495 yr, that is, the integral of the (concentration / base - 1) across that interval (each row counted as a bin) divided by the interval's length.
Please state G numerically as 0.13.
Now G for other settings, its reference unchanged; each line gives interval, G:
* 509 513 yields 0.25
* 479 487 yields -0.10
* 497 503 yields 0.21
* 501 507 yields 0.26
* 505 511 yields 0.23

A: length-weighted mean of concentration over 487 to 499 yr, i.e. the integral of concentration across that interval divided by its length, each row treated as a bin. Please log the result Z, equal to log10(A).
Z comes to 0.175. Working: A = 1.50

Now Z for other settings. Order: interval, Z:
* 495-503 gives 0.204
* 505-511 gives 0.206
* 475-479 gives 0.037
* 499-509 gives 0.203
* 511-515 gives 0.195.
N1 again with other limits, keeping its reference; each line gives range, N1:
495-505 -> 0.12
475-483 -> -0.04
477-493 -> -0.04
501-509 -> 0.12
